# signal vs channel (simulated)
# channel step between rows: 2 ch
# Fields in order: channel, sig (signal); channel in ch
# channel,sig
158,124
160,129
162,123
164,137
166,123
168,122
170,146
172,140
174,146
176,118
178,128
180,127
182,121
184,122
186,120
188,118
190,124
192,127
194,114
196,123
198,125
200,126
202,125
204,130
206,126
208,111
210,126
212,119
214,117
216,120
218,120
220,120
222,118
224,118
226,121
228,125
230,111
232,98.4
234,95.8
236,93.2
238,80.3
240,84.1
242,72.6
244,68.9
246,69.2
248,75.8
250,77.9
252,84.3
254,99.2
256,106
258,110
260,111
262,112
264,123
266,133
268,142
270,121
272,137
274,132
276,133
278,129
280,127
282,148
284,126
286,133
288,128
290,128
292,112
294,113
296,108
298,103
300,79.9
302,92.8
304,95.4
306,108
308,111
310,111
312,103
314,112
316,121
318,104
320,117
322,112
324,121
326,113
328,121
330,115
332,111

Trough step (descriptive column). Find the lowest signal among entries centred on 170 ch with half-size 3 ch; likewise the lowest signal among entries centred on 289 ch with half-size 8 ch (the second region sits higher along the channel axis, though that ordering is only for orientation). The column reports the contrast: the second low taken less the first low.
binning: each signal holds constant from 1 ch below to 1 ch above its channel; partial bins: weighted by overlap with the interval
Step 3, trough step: -14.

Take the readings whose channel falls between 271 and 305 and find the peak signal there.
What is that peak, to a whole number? 148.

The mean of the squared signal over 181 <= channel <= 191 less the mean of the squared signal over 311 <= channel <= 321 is 2185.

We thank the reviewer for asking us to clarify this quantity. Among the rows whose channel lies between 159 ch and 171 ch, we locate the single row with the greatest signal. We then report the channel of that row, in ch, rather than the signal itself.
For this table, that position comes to 170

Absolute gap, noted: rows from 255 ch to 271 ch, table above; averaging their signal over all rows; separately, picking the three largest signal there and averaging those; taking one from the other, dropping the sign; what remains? 13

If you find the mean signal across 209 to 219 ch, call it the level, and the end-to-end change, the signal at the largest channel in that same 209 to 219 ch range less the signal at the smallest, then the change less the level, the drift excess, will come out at -126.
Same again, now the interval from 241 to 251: -68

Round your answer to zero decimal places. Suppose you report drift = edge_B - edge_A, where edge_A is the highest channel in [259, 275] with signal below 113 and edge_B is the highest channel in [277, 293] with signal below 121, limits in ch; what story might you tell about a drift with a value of 30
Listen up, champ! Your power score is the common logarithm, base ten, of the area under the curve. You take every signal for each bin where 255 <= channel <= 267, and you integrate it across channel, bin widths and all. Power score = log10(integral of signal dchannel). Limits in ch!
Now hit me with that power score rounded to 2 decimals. 3.14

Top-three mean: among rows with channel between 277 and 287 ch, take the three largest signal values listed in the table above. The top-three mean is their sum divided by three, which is 137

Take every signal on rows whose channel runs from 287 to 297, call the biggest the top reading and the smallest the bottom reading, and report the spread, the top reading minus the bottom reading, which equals 20.0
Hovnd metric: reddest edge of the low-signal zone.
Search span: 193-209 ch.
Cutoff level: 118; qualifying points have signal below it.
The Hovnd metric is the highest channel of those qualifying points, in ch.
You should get 208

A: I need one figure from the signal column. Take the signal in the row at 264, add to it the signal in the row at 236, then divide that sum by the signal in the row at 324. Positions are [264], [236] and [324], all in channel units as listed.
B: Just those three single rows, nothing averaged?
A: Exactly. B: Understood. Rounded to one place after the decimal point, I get 1.8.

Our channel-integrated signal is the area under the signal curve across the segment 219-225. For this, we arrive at 712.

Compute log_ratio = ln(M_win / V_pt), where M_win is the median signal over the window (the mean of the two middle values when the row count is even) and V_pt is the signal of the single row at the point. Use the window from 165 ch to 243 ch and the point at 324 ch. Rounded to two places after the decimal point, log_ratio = 0.00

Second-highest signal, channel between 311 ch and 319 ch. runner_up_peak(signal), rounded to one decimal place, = 112.0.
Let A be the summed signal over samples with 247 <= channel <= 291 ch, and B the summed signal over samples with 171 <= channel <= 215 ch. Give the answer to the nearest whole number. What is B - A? 117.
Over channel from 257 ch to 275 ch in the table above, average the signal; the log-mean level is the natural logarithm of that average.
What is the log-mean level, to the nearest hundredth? 4.82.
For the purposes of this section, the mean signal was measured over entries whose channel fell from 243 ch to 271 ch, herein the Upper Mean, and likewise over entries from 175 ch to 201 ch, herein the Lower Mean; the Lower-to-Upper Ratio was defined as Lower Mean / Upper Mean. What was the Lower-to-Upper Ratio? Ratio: 1.20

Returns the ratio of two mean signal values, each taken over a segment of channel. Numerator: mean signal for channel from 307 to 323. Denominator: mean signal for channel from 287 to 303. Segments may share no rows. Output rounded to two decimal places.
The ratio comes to 1.03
